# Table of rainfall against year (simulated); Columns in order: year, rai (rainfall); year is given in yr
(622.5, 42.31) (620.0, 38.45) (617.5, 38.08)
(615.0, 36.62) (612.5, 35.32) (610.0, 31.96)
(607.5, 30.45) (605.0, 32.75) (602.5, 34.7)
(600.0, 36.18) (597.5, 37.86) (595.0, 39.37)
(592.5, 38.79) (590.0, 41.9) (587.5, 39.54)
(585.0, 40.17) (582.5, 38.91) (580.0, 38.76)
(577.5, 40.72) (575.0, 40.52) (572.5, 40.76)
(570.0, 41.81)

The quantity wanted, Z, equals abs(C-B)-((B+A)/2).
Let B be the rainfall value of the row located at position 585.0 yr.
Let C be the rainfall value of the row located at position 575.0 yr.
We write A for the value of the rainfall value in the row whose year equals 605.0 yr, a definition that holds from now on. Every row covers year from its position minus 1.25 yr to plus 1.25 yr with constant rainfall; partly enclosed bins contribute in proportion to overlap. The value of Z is -36.1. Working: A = 32.75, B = 40.17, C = 40.52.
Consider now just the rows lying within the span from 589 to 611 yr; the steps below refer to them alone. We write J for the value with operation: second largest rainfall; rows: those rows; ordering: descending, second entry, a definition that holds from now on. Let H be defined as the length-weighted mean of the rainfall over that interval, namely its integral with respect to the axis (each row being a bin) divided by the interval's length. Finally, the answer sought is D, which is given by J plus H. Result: 75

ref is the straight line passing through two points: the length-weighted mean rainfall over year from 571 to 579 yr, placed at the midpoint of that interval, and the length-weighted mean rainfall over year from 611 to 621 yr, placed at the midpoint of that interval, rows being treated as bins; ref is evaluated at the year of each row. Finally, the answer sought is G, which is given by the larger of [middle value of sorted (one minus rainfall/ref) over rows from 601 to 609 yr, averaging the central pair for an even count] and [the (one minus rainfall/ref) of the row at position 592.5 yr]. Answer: 0.14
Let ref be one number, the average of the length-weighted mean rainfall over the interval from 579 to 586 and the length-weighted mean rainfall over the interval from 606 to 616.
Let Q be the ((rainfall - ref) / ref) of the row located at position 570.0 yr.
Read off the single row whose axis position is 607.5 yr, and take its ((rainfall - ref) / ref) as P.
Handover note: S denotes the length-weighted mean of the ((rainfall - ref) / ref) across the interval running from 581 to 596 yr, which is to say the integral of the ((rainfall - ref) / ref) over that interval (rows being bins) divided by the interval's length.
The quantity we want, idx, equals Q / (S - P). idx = 0.6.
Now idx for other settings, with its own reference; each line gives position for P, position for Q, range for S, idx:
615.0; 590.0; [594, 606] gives -12.5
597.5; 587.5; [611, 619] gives -2.5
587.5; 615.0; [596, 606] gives -0.1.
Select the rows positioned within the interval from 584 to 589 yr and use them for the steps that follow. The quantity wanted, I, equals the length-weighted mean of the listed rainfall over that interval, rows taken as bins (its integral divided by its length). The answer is 40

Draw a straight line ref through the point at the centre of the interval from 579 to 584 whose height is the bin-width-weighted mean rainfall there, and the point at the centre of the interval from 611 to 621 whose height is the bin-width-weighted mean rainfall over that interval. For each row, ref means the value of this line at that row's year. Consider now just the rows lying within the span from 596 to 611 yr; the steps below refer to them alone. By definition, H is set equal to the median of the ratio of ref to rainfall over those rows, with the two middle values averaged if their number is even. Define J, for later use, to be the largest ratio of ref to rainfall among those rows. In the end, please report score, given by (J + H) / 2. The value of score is 1.17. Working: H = 1.12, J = 1.23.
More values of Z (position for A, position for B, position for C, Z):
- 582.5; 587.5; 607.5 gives -30.1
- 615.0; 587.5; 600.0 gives -34.7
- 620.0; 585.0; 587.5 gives -38.7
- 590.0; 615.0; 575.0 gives -35.4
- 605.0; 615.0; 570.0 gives -29.5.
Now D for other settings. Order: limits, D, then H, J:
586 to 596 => 79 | 39.9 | 39.54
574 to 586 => 80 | 39.8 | 40.52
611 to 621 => 75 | 37.0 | 38.08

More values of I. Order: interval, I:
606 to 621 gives 35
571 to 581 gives 40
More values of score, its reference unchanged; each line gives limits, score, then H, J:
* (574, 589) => 0.99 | 0.97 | 1.01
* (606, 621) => 1.13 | 1.03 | 1.23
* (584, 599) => 0.99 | 0.97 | 1.00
